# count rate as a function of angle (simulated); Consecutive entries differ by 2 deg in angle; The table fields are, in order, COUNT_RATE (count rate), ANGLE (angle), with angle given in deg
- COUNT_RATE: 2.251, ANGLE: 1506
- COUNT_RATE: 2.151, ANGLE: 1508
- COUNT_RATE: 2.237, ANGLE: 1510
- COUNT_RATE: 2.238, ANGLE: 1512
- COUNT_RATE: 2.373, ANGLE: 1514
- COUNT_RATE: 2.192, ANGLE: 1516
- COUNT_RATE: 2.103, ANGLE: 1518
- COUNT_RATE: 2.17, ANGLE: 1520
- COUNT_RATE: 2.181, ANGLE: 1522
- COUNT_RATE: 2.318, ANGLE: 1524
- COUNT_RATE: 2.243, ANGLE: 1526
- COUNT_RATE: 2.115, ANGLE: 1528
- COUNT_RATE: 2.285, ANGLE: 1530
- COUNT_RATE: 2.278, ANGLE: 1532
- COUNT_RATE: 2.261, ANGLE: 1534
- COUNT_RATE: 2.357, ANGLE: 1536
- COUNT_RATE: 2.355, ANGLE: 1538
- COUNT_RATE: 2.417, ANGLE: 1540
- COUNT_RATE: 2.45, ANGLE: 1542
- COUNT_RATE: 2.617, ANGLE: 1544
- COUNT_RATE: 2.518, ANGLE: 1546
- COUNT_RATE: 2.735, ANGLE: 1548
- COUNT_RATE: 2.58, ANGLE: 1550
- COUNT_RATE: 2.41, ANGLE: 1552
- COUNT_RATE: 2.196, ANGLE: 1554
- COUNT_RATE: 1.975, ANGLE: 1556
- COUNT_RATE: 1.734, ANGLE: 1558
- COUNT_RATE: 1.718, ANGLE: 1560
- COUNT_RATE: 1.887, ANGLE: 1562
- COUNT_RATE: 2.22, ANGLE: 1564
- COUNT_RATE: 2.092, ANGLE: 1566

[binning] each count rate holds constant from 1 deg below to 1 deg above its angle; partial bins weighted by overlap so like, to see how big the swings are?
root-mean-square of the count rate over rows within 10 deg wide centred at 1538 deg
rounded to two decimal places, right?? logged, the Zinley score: 2.37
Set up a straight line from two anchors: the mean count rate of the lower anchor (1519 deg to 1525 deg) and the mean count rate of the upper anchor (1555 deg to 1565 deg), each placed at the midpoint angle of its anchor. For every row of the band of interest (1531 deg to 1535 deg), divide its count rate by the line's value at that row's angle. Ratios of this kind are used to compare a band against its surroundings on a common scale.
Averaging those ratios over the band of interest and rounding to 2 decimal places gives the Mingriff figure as 1.06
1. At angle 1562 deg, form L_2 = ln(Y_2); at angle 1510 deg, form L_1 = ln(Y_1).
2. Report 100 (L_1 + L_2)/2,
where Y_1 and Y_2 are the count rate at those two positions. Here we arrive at 72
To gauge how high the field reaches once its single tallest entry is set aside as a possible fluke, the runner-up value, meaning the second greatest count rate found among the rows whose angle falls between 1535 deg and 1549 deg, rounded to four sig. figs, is 2.617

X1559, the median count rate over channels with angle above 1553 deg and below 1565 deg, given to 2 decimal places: 1.93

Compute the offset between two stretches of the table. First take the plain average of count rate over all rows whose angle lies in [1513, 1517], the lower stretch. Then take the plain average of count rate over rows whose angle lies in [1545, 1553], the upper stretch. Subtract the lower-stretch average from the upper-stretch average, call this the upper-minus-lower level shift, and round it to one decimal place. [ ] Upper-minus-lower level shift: 0.3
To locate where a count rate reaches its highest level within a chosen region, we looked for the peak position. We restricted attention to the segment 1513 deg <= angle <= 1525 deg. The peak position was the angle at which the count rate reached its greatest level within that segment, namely 1514 deg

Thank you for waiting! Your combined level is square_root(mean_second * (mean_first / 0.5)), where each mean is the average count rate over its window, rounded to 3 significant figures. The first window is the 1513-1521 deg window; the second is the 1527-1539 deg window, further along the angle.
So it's 3.17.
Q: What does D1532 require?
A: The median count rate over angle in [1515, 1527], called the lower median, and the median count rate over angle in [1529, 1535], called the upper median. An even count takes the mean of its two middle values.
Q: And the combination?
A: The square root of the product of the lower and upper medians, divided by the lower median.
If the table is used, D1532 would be 1.02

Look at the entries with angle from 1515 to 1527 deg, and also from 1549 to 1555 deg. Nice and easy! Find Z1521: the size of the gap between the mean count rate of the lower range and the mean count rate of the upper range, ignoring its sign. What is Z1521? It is 0.19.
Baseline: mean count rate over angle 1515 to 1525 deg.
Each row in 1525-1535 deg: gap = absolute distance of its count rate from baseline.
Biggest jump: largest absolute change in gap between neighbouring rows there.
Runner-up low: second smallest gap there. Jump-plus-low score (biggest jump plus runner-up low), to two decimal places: 0.10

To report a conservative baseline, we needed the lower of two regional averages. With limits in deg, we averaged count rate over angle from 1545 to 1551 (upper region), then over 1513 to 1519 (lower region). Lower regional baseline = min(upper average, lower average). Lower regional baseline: 2.22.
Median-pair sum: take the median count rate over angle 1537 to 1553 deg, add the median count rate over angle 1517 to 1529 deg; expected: 4.66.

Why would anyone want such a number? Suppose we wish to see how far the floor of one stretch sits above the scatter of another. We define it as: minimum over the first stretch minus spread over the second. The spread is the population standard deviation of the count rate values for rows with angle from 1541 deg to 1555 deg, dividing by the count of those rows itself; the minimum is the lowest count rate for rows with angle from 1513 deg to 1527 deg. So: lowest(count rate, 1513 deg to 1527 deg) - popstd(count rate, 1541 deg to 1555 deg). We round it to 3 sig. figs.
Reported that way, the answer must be 1.94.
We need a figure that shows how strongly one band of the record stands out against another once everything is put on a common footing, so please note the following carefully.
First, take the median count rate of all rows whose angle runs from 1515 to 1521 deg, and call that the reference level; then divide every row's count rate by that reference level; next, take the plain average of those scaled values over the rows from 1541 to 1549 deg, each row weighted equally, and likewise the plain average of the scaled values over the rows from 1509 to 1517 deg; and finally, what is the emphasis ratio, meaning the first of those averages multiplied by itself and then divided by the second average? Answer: 1.4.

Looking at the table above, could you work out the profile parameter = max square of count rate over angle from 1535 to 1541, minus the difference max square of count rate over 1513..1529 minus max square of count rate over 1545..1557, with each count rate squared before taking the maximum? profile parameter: 7.7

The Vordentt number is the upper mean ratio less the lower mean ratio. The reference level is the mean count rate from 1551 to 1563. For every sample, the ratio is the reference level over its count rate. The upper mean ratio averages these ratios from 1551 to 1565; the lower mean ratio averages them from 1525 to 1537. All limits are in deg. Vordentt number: 0.12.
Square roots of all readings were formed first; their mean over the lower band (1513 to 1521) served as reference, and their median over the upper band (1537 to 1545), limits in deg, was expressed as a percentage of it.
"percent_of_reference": 105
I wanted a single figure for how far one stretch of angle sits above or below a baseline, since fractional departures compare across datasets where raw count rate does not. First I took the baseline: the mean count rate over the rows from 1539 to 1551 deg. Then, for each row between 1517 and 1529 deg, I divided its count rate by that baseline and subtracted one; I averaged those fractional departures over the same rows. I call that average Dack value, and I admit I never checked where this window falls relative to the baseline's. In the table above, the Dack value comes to -0.143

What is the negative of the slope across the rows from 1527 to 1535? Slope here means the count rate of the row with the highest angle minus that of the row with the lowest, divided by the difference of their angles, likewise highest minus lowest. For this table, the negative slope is -0.024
